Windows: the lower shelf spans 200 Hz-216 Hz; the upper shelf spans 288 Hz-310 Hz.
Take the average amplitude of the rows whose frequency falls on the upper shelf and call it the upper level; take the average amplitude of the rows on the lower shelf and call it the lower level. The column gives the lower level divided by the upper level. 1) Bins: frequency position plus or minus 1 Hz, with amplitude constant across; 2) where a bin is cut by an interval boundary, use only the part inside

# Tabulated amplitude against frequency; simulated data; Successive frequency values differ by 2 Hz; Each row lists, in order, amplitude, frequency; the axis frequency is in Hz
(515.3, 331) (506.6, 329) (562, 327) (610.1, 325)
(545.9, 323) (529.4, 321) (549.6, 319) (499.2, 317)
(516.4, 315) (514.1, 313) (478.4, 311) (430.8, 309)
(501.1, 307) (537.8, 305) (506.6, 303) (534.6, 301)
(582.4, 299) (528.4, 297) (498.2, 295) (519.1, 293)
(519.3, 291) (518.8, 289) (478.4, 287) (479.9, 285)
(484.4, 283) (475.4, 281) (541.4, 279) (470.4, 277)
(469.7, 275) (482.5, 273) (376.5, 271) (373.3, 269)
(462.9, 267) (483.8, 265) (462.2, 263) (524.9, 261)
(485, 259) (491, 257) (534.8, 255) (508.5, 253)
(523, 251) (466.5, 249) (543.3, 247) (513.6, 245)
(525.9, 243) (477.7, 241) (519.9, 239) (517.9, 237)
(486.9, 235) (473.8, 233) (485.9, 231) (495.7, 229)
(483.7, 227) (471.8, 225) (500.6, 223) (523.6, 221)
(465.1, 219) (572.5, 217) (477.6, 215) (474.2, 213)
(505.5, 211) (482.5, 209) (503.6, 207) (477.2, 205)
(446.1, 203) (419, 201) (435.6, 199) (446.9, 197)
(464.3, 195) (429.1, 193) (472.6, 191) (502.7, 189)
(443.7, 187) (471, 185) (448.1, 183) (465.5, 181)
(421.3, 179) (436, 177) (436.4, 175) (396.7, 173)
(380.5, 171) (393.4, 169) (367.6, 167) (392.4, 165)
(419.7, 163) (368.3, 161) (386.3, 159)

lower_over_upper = 0.92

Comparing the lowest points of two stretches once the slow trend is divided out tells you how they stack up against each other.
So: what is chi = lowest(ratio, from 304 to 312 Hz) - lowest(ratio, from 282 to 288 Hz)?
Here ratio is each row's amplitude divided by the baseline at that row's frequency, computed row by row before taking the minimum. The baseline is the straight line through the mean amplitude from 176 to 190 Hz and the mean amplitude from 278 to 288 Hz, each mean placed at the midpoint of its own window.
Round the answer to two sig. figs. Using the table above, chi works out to -0.11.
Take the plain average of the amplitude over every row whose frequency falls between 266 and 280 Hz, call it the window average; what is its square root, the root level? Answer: 21.3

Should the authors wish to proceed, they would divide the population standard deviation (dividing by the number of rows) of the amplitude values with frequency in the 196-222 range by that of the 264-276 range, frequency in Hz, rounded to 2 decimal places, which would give 0.82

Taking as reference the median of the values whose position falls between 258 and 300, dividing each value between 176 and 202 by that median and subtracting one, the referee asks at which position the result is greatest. 189 Hz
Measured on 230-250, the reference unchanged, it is 247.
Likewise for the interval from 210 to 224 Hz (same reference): 217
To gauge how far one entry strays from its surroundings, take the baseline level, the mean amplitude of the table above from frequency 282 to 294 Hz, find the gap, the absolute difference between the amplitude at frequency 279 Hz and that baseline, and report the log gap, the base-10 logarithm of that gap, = 1.62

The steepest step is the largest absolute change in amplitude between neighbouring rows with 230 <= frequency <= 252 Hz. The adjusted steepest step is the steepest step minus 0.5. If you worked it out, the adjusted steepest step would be 76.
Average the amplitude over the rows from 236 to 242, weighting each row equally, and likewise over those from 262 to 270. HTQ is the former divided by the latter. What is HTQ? 1.13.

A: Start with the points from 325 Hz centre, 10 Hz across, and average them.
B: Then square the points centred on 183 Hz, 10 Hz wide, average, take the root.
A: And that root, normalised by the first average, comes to 0.82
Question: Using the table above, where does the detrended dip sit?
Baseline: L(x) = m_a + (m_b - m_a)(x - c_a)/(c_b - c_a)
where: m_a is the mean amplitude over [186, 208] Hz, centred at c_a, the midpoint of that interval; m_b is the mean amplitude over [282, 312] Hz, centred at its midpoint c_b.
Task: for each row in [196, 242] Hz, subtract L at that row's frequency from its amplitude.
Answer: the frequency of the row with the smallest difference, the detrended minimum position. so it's 201 Hz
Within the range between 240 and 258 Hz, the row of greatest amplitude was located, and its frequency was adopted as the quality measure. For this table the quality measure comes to 247 Hz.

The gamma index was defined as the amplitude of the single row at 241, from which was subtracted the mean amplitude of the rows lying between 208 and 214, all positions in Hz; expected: -10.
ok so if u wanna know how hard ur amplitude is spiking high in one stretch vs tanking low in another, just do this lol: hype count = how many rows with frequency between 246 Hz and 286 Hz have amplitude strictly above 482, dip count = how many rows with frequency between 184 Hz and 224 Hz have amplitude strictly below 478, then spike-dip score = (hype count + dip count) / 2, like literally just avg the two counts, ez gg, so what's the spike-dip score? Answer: 12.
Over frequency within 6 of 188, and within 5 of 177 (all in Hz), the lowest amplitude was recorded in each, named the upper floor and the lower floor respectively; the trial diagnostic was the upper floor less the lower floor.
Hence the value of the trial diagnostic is 32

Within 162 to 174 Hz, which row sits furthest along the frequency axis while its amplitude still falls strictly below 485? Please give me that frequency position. 173 Hz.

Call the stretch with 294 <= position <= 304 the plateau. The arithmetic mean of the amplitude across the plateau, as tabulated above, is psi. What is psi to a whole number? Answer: 530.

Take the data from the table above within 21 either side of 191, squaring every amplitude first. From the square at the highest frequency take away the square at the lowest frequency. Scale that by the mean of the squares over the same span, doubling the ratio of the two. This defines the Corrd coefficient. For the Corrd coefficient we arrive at 1.1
